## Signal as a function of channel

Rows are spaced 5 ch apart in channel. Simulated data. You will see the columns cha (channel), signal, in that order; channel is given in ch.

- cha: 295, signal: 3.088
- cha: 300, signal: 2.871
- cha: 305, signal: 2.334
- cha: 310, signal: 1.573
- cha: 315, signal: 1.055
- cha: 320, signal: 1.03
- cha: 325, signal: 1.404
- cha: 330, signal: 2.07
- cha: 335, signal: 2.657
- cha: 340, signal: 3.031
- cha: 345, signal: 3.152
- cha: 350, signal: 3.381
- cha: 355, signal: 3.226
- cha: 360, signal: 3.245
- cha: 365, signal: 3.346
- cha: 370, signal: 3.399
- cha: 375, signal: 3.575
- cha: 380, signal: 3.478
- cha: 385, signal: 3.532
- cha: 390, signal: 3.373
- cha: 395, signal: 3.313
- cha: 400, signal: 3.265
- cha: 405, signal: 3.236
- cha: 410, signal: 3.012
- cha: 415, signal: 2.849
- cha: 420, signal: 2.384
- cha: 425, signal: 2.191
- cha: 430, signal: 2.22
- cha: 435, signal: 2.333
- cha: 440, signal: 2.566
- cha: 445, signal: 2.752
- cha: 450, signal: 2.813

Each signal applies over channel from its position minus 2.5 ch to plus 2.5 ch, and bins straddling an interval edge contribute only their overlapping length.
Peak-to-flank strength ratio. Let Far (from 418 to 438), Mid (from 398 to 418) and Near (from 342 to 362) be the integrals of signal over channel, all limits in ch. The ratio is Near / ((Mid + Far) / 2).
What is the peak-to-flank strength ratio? 1.21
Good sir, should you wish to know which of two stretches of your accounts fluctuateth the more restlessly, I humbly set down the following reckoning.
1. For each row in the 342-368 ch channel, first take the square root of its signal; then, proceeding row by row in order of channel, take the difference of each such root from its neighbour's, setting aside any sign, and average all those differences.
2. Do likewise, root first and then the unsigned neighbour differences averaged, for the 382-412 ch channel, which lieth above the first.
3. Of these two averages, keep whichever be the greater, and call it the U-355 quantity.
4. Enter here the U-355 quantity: 0.035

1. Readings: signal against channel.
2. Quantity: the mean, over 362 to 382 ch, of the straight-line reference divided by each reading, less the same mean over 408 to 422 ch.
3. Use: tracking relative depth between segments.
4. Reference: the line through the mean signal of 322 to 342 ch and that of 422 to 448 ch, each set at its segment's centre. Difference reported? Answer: -0.20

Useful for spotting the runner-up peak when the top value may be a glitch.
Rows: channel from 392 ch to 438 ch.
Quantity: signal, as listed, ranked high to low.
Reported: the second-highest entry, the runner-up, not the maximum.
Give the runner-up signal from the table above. 3.265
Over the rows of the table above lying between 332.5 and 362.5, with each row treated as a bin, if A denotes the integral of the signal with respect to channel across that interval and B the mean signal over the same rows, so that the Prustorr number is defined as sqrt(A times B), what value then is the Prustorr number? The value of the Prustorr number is 17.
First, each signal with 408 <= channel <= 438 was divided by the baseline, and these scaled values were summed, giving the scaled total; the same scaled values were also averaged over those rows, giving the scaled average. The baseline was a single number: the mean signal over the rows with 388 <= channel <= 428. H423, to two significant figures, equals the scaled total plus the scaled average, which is 5.9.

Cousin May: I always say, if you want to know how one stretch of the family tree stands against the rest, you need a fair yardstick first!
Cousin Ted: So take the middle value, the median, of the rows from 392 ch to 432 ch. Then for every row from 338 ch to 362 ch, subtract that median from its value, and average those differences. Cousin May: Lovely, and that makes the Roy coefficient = 0.3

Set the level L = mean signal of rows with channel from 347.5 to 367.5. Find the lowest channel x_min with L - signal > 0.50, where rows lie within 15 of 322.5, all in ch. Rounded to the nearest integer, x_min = 310 ch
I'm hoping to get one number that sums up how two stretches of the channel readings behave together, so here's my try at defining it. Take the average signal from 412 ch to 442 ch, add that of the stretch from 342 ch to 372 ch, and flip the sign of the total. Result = -5.7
